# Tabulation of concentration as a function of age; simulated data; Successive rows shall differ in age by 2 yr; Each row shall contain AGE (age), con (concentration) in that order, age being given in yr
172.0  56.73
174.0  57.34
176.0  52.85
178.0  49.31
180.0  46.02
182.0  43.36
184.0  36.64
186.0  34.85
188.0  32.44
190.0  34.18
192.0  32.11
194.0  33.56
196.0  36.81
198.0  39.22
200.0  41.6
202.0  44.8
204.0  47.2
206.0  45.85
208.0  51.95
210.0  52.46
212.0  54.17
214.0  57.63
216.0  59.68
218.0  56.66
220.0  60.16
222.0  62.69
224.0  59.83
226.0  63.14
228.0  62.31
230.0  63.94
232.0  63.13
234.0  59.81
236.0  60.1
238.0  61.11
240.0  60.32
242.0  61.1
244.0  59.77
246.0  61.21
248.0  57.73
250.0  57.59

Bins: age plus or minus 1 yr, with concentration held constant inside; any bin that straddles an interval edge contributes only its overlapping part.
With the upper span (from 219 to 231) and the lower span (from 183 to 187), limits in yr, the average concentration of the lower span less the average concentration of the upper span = -26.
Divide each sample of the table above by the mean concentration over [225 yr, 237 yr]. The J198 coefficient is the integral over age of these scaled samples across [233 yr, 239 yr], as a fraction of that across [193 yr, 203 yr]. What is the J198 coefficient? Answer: 0.92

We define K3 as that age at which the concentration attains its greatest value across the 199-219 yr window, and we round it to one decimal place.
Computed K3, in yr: 216.0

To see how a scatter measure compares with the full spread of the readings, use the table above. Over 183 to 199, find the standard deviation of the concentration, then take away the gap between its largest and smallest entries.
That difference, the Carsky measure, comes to -5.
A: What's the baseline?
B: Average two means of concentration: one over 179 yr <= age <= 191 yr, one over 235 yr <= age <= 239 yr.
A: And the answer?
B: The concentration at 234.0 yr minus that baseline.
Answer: 11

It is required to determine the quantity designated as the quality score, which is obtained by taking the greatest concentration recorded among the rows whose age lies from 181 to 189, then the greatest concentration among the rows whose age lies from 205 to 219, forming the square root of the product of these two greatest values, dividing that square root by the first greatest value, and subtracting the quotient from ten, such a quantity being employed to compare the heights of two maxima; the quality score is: 8.83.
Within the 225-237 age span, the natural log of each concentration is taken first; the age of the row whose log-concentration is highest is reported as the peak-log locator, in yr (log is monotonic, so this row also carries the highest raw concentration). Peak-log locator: 230.0 yr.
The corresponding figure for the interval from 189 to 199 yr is 198.0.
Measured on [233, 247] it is 246.0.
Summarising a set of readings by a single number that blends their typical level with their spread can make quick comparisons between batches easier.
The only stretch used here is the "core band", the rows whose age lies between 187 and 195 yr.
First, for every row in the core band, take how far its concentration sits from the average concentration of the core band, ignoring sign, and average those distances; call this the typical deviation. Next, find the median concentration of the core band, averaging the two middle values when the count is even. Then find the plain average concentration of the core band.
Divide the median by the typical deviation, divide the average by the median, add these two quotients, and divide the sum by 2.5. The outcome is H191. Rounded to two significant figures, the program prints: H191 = 17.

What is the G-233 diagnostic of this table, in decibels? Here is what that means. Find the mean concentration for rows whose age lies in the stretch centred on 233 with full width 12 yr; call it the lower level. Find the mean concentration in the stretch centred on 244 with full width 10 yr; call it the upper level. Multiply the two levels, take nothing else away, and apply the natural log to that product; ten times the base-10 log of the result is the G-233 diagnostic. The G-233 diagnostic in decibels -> 9.1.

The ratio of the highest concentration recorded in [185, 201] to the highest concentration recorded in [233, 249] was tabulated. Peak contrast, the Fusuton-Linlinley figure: 0.68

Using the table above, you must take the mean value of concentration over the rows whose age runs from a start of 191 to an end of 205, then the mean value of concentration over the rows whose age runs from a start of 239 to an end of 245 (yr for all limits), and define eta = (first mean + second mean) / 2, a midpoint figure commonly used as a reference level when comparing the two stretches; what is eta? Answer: 50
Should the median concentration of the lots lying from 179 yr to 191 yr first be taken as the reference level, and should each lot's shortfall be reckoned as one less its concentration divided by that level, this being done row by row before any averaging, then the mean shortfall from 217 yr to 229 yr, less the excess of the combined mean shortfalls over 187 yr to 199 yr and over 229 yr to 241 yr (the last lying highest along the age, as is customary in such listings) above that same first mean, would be -0.71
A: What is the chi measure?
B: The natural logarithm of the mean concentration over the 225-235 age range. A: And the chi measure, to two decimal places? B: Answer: 4.13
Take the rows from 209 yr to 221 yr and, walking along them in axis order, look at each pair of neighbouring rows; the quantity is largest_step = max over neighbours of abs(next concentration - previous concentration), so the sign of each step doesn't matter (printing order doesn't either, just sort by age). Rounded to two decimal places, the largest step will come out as 3.50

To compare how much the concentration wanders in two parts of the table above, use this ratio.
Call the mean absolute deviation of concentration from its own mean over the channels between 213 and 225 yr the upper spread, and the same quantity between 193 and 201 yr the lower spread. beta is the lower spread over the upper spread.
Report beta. 1.7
